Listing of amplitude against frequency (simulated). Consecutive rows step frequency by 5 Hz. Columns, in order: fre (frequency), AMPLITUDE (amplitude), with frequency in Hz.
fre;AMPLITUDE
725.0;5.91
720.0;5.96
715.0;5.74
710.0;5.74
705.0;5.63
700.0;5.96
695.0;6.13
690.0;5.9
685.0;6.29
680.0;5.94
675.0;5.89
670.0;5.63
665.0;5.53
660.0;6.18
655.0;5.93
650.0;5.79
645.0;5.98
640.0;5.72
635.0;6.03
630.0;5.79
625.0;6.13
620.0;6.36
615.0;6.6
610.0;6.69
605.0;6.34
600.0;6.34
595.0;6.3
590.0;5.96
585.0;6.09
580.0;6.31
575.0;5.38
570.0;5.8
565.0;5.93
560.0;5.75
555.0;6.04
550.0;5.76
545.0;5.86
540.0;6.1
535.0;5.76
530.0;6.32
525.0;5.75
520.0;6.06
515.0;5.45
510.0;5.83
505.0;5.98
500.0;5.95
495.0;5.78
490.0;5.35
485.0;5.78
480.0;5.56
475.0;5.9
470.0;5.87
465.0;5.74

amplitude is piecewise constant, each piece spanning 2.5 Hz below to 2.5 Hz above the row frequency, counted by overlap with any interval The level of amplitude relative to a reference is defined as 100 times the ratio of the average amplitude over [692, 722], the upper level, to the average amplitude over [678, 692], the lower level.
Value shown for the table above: 97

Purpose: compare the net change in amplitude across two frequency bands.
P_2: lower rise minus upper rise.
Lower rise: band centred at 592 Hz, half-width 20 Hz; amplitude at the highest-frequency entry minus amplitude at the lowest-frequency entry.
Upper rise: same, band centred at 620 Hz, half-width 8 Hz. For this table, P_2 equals 1.8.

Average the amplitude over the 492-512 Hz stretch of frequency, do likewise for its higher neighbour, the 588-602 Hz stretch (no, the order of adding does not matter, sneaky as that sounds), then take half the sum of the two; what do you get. 6.04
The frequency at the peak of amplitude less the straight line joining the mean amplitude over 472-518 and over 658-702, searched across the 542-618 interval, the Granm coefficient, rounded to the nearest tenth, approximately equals 610.0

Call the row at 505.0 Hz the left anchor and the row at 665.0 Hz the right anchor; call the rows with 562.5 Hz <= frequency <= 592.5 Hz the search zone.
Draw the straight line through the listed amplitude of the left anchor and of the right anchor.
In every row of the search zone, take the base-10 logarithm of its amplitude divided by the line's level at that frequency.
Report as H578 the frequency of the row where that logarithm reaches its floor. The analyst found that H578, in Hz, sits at 575.0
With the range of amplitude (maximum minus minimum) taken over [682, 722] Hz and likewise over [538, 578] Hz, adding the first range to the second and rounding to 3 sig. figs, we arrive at 1.38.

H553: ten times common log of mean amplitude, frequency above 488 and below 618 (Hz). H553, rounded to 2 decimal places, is 7.77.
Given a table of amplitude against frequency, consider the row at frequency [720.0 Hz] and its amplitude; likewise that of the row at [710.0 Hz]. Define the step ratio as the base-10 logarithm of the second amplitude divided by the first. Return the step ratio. -0.016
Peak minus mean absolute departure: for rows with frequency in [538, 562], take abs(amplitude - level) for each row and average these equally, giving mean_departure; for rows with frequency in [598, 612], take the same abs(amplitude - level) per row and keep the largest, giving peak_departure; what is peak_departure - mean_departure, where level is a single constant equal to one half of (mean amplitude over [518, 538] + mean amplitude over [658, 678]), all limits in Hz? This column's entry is 0.7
